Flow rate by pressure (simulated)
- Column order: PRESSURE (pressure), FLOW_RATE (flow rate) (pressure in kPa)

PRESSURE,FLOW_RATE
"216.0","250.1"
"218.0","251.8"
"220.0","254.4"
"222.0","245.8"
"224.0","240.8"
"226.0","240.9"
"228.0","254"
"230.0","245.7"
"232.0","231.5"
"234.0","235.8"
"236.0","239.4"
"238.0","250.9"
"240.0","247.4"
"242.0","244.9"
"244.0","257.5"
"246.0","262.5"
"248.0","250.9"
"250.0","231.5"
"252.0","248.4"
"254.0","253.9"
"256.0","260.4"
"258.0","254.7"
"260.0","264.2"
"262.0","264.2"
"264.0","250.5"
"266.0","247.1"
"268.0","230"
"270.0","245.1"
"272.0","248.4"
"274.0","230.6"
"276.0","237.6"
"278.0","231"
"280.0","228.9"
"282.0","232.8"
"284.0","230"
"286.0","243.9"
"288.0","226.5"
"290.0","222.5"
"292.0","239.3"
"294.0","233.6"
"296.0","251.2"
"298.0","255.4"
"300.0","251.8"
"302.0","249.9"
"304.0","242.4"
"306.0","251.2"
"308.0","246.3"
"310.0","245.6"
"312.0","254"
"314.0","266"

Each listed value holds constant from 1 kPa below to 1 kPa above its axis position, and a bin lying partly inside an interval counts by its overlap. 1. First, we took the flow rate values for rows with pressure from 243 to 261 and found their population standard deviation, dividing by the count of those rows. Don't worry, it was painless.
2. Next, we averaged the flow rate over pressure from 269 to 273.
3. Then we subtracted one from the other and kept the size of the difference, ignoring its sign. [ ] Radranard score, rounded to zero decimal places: 237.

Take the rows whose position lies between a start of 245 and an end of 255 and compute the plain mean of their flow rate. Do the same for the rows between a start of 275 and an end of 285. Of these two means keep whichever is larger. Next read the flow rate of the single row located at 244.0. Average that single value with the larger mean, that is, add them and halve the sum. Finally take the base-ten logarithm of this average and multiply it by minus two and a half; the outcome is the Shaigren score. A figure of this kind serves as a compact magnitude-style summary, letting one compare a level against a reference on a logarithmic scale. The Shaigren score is -6.01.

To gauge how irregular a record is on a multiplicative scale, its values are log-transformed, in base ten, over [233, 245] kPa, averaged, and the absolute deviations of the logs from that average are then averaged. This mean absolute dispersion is 0.0105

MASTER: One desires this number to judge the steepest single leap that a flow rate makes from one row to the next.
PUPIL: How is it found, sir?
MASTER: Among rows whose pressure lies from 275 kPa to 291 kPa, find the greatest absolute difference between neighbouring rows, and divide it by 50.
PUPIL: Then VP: 0.35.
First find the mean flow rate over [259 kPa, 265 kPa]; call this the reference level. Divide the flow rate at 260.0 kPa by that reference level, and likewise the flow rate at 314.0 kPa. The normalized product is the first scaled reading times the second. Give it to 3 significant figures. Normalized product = 1.04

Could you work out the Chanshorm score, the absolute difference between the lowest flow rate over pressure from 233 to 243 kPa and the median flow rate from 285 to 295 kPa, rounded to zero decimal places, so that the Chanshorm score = 2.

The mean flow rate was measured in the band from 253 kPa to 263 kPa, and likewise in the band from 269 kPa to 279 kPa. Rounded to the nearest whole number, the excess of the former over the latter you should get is 21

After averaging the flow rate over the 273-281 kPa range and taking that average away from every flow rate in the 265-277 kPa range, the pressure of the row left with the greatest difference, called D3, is 272.0 kPa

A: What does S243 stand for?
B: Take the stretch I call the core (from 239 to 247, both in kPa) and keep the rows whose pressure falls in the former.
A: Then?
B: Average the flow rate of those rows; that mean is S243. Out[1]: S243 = 253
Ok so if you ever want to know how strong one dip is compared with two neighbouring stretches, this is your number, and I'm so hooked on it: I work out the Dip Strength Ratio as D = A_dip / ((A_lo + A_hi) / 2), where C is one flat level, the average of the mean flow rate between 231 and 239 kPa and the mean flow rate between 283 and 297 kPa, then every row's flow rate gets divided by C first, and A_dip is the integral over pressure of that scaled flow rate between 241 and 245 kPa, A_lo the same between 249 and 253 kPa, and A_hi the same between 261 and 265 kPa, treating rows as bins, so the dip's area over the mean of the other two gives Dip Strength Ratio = 1.010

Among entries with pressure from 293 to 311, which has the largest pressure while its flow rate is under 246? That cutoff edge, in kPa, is 310.0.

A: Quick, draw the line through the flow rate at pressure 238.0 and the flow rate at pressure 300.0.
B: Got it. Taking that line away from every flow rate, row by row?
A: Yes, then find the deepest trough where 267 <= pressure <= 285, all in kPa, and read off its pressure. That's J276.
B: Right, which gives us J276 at 280.0 kPa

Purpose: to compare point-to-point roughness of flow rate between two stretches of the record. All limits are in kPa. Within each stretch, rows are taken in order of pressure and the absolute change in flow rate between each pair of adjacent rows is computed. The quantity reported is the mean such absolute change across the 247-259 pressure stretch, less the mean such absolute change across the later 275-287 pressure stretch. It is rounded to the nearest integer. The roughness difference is 5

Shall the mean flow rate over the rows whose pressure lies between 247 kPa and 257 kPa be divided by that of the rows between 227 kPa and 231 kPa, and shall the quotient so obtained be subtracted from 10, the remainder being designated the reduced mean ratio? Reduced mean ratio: 9.00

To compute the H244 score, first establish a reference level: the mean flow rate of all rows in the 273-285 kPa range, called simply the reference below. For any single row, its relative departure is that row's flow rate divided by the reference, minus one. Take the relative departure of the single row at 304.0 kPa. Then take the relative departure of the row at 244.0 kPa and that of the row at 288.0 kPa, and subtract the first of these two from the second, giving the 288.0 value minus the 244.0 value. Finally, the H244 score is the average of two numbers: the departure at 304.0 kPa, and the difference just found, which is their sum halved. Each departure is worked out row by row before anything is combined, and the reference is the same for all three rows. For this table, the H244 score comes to -0.044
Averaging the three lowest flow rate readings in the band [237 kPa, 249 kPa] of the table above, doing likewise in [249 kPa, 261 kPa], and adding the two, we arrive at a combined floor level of 492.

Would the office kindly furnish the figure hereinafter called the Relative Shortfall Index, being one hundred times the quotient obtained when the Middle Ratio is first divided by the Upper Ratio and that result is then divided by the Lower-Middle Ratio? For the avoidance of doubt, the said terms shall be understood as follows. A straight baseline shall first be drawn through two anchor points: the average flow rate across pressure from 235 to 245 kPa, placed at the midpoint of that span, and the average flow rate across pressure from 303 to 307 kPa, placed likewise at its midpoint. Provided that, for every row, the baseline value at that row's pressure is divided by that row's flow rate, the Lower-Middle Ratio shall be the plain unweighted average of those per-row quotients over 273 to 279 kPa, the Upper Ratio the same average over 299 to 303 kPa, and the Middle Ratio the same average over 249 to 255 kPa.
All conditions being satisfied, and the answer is 97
